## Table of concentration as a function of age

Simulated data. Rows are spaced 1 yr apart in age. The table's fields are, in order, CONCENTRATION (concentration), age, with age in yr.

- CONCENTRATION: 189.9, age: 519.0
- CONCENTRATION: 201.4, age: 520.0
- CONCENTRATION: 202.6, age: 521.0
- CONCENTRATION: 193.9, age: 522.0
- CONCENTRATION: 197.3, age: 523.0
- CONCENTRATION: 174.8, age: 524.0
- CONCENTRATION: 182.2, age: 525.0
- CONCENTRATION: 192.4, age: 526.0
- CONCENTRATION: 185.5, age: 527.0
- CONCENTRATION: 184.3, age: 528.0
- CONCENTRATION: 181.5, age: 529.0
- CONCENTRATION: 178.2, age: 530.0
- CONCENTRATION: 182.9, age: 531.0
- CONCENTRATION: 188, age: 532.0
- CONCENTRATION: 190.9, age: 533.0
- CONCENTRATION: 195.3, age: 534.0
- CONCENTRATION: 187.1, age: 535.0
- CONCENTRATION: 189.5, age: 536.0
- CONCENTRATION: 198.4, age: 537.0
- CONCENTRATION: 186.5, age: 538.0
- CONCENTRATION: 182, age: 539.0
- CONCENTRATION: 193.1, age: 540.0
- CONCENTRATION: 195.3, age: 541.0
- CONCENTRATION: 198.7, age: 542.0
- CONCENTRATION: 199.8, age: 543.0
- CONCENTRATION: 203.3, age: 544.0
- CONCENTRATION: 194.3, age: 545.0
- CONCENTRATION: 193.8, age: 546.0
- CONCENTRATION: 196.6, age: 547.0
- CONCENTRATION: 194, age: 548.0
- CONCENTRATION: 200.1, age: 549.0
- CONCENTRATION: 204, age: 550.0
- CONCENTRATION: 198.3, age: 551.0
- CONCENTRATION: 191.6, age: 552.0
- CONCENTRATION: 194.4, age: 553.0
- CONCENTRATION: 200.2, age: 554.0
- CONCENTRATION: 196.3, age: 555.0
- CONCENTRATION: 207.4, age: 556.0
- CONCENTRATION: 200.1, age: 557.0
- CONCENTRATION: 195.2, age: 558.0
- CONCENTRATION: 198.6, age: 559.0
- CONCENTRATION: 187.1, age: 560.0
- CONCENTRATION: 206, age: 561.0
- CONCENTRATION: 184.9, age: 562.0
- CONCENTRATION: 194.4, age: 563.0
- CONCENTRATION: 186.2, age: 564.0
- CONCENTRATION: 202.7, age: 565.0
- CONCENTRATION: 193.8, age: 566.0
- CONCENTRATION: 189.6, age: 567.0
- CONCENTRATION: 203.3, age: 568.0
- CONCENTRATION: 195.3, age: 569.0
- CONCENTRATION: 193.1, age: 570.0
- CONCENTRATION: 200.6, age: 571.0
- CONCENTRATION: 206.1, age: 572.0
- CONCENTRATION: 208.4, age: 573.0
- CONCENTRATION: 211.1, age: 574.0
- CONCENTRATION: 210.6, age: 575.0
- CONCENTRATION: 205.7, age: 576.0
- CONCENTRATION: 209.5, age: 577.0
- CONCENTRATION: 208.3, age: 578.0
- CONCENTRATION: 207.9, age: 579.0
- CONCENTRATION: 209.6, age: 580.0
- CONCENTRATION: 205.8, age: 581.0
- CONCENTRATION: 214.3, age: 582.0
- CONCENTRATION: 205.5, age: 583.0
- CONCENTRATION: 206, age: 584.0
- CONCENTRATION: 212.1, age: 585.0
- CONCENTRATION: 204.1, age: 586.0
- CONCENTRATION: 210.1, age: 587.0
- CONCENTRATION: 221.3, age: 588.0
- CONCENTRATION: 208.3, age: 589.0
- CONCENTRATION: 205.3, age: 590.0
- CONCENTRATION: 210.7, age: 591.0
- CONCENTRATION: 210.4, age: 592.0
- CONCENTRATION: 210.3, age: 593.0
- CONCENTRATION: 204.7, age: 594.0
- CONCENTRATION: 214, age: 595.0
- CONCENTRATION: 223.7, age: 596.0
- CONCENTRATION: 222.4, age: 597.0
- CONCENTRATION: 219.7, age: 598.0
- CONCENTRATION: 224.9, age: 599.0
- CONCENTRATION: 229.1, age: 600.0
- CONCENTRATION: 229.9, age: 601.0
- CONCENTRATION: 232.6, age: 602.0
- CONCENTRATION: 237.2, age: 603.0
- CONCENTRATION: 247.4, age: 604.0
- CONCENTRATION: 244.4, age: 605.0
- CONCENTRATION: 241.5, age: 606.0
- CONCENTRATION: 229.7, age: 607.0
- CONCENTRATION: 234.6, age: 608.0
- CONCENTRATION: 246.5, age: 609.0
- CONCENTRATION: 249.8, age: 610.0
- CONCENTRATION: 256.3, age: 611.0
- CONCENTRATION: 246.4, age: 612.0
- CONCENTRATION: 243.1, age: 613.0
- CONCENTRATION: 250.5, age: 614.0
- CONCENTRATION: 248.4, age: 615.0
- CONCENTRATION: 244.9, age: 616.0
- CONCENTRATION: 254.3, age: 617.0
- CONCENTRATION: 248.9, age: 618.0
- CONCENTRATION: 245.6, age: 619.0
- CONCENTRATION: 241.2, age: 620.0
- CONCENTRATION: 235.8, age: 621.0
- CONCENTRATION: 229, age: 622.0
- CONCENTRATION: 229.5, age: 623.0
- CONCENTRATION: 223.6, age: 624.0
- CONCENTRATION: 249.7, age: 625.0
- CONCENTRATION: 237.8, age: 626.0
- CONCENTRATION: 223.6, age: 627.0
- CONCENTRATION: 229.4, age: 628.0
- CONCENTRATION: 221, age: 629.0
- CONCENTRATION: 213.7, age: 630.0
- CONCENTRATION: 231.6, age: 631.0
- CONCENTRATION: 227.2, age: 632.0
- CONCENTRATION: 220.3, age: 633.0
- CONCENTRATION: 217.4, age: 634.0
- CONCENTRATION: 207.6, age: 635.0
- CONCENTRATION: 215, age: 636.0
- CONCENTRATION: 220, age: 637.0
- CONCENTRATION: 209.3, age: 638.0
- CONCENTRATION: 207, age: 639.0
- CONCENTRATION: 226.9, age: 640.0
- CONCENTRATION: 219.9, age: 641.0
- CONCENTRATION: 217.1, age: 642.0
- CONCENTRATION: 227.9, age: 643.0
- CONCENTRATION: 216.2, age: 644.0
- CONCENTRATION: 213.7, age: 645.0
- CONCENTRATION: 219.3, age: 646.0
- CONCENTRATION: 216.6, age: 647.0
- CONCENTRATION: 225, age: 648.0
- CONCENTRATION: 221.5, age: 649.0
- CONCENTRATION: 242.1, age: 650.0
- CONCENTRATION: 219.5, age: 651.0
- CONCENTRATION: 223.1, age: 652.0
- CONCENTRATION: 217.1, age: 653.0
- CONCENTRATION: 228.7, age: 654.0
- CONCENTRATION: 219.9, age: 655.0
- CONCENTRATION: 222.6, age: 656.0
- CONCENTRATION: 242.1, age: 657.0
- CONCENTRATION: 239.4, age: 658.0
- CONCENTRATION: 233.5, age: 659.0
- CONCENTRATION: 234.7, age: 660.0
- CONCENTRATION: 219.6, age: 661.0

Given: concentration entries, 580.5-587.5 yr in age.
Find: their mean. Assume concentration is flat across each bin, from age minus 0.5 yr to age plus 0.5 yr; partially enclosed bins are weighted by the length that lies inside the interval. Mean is 208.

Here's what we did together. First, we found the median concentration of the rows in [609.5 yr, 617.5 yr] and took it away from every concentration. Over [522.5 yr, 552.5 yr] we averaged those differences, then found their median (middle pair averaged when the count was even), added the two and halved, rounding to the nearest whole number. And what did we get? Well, -57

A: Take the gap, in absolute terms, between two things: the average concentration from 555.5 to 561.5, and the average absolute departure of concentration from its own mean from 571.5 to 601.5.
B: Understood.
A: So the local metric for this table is 193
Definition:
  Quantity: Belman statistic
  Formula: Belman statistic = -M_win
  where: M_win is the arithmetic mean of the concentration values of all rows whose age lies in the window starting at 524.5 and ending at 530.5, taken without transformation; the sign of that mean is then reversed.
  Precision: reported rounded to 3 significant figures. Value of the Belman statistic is -184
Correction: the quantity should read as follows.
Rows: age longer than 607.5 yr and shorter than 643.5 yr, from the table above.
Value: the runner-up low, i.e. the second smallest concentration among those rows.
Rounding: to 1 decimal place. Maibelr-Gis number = 207.6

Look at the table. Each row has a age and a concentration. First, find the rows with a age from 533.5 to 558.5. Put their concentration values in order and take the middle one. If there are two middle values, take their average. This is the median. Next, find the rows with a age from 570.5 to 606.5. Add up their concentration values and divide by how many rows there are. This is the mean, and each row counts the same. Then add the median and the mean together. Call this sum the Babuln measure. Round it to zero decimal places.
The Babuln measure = 411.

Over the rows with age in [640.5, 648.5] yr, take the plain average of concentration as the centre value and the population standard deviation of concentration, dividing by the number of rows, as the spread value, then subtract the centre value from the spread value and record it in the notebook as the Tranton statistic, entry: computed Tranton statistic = -215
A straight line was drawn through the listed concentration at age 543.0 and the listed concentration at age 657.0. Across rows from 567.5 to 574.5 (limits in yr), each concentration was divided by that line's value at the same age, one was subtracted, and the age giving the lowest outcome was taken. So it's 570.0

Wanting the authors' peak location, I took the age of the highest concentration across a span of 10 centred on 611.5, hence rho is 611.0 yr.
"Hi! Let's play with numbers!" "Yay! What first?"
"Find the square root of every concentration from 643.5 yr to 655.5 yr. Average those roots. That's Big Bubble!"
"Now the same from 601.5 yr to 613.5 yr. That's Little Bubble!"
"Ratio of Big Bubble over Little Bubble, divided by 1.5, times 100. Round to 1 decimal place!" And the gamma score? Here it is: 63.8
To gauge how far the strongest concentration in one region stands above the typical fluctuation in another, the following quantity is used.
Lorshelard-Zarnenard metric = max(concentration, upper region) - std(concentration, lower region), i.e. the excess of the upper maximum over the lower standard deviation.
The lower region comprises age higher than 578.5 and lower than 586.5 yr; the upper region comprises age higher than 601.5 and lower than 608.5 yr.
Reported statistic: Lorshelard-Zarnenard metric 244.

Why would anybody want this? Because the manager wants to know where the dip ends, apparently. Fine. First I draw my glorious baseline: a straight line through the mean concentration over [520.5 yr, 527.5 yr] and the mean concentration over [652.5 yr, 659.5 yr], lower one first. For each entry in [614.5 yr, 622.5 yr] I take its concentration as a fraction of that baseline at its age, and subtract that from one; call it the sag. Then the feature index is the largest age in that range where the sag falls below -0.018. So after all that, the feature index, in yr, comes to 622.0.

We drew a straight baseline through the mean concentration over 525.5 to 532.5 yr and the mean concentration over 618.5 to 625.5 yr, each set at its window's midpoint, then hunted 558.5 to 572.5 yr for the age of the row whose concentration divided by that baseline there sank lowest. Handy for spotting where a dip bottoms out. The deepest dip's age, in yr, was 562.0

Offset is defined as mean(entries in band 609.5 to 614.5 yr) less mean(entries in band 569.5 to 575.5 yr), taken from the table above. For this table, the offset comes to 44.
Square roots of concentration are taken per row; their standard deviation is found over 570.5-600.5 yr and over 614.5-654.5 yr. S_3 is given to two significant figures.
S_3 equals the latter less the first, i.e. 0.17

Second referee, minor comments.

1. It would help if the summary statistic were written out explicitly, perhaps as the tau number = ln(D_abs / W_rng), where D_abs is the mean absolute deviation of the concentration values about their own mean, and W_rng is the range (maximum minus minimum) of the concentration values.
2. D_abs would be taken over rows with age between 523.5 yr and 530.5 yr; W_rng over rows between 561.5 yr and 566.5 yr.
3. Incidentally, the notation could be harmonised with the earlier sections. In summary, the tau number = -1.49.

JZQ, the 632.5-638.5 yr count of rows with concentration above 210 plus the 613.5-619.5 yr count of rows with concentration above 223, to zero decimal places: 10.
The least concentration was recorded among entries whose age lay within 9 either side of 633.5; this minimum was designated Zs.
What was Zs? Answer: 207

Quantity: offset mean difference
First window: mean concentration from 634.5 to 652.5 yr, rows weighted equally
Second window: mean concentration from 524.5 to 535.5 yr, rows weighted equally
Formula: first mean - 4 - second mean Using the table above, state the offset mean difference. 29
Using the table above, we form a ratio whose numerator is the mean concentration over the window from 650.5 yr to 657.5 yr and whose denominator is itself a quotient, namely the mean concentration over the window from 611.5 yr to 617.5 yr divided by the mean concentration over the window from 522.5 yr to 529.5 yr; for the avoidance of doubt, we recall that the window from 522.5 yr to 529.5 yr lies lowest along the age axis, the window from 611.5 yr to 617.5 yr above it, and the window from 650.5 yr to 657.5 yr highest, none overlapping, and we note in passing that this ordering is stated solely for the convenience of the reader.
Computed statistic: 168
